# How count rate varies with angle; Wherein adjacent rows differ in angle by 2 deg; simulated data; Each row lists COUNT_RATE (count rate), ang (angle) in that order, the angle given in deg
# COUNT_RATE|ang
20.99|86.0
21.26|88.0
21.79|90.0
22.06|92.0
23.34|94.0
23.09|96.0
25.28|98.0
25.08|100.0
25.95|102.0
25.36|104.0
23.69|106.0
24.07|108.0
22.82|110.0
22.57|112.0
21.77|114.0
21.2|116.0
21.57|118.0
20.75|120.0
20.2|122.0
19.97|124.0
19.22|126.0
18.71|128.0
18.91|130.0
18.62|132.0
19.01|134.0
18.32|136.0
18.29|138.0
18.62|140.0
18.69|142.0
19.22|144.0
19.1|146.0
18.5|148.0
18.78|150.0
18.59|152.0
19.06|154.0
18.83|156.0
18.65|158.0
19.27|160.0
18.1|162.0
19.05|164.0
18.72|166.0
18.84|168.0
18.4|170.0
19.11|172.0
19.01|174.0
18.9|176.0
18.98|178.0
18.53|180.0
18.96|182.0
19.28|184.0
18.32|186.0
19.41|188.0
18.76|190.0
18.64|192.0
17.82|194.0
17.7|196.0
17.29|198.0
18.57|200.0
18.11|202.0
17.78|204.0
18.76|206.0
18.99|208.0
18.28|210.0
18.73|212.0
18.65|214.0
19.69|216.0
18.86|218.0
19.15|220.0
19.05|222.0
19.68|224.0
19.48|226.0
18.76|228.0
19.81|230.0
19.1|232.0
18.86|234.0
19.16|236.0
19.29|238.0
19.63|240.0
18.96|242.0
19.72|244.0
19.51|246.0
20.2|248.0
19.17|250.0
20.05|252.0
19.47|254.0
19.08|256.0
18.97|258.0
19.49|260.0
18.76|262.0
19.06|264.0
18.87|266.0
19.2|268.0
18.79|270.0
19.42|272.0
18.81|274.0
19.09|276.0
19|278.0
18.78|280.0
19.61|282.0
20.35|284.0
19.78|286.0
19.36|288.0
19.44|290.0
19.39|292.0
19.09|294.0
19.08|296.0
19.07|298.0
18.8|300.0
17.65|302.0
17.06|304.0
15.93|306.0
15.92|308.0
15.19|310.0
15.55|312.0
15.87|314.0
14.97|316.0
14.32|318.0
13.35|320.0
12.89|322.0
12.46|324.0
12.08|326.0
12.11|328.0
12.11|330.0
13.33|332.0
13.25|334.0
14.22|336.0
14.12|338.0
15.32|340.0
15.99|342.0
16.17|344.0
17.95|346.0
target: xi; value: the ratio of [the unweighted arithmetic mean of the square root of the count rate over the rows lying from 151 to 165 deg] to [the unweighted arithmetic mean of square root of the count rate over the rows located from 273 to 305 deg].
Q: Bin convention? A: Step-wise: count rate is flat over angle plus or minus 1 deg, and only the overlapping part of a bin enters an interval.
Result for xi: 0.99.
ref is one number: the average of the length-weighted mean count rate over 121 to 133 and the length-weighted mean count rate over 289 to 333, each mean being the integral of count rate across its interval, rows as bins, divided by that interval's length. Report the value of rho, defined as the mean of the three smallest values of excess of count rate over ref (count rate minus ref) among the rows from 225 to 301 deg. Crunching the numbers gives 1.3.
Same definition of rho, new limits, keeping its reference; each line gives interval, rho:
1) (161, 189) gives 0.8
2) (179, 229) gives 0.1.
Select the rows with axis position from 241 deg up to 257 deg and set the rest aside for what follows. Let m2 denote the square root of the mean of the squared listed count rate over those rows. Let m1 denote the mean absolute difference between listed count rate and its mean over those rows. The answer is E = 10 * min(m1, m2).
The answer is 3.5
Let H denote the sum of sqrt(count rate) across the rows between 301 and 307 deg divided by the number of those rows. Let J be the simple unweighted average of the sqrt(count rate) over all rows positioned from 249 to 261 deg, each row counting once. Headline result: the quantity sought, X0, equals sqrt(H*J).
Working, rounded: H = 4.11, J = 4.401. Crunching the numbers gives 4.25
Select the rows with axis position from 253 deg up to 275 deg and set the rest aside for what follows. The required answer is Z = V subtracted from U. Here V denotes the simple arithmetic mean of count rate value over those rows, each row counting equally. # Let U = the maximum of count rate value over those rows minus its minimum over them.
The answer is -18.4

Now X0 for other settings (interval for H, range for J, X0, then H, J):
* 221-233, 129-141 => 4.36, 4.39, 4.316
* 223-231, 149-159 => 4.37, 4.41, 4.334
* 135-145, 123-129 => 4.35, 4.32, 4.393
